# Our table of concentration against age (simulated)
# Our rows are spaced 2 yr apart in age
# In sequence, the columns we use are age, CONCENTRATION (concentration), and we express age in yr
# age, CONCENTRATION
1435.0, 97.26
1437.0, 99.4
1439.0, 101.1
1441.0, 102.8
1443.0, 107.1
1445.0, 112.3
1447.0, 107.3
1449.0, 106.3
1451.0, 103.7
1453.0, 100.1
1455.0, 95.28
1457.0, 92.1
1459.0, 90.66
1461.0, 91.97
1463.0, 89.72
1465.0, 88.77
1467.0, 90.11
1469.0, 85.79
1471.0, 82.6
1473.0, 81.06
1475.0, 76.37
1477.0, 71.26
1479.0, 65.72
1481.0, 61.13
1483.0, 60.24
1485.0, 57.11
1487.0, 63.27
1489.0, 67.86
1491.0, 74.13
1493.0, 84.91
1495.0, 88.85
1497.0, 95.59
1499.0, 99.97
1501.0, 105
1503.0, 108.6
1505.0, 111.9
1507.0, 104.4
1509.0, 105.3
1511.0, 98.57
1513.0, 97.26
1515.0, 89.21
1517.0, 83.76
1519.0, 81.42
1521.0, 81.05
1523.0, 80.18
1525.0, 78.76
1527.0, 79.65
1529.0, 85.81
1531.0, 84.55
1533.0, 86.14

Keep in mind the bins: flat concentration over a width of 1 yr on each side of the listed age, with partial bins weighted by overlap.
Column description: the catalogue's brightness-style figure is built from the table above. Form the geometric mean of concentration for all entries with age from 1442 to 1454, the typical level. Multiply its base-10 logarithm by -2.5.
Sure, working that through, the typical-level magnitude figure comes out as -5.06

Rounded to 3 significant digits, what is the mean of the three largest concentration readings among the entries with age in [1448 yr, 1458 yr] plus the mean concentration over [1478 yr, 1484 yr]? 166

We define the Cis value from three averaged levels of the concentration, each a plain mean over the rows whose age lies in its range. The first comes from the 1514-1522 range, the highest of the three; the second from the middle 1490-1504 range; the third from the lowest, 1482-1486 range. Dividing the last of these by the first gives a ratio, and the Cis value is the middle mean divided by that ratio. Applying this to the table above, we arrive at 134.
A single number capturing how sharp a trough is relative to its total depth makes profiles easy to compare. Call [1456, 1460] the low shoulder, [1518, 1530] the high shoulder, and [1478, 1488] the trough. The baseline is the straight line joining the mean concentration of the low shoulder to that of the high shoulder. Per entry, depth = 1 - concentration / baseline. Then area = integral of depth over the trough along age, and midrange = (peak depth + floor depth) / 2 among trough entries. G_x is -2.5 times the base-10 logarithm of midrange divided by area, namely 2.5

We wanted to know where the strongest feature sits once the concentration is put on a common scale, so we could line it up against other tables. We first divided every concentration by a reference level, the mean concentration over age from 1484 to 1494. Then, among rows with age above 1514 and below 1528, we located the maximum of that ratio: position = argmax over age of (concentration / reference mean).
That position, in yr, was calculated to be 1515.0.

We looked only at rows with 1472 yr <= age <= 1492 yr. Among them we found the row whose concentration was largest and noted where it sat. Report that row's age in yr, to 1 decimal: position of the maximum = 1473.0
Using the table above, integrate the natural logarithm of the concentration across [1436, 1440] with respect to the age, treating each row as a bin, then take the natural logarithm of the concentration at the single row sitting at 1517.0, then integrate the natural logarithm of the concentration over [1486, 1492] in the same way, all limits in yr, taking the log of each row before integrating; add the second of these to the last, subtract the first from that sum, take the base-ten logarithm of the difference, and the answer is 1.1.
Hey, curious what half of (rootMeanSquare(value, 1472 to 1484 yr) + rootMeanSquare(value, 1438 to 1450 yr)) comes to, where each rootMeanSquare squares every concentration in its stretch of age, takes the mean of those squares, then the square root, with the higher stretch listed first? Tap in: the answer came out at 88.0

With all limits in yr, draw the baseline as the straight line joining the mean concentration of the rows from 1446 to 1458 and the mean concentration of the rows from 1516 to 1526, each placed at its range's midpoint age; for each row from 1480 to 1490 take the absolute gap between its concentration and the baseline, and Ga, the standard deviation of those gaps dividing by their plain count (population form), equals 4.1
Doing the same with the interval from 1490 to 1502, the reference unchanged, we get 6.3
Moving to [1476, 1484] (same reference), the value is 3.8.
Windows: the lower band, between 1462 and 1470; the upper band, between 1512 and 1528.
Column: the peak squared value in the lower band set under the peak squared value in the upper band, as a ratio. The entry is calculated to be 1.2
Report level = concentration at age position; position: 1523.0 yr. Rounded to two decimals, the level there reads 80.18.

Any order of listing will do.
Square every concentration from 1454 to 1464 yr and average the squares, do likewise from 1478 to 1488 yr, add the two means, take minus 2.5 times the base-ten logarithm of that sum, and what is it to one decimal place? -10.2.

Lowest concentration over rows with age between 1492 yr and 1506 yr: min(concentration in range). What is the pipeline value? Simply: 84.91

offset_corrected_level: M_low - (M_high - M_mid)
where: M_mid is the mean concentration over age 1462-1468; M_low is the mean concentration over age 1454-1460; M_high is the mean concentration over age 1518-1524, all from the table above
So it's 101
